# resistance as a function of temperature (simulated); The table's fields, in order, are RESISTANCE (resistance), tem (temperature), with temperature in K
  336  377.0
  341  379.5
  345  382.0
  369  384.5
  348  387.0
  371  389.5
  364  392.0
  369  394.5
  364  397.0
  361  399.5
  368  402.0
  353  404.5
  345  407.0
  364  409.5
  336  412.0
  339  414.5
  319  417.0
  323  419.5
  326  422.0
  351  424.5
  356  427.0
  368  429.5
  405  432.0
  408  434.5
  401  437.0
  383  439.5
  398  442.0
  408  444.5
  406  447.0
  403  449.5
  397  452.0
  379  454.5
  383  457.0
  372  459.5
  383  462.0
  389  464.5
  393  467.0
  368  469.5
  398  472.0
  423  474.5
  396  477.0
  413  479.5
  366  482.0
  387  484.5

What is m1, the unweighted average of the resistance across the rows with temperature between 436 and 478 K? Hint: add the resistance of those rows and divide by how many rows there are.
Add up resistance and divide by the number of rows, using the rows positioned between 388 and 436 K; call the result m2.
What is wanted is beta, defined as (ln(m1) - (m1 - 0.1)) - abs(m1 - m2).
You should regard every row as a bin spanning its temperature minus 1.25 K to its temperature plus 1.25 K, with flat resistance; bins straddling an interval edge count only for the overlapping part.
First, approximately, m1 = 393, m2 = 357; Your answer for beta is -422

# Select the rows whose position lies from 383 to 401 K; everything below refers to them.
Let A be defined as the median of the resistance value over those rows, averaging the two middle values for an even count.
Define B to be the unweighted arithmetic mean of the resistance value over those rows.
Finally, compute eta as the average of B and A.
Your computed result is 364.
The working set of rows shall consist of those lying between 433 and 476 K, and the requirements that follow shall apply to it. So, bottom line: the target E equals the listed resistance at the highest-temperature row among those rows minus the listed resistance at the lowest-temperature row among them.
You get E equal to 15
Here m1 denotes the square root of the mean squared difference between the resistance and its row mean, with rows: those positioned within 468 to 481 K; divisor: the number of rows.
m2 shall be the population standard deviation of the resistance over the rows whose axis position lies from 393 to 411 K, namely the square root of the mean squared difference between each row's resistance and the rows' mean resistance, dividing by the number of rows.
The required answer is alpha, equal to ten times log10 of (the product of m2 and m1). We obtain 21.75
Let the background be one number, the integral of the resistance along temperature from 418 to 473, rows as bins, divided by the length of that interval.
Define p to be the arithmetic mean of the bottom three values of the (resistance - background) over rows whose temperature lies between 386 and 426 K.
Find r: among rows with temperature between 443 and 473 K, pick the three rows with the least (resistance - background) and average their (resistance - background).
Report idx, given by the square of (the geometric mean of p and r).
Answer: 491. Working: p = -59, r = -8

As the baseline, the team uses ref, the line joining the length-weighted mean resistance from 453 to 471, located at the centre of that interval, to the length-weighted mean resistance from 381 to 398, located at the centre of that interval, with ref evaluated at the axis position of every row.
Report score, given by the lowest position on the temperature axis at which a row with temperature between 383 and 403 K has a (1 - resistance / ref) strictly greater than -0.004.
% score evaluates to 387.0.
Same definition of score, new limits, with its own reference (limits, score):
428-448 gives 429.5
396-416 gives 397.0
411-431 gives 412.0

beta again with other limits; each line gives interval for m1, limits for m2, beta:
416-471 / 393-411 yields -390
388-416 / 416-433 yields -360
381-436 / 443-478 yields -387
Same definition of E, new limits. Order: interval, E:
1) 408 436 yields 44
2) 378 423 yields -15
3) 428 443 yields 30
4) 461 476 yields 40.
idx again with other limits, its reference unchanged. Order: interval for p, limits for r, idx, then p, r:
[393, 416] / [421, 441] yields 1532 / -41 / -37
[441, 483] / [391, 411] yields 360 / -13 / -28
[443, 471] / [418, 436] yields 402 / -8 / -48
